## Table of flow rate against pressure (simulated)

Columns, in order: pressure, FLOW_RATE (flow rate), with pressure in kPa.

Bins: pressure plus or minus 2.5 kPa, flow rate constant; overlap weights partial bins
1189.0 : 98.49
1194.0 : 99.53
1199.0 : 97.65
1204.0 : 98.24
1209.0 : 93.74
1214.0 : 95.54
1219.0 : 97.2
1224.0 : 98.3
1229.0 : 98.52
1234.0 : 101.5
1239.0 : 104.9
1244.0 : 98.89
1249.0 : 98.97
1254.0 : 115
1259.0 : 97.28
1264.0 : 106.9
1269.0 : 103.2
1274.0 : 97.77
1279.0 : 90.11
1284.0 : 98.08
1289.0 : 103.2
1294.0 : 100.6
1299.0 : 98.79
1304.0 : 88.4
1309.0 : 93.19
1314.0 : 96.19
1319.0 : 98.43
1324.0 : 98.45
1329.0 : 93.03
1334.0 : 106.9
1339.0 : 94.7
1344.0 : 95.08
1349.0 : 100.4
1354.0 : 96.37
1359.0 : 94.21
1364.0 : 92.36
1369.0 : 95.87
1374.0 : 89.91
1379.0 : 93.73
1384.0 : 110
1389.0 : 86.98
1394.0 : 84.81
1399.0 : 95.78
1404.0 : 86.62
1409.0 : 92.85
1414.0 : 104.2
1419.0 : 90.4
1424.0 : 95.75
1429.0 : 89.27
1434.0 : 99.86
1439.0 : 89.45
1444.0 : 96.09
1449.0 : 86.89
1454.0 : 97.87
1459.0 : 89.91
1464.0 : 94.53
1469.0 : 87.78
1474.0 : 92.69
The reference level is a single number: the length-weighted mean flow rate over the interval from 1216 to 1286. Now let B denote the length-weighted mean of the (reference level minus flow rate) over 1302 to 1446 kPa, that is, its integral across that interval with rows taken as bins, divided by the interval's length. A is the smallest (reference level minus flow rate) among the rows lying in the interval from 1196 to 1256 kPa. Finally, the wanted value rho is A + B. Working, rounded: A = -15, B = 6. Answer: -8.9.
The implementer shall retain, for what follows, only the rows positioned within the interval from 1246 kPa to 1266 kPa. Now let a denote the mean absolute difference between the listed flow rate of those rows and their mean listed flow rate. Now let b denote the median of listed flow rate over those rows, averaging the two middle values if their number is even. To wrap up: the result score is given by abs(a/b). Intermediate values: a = 6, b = 103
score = 0.062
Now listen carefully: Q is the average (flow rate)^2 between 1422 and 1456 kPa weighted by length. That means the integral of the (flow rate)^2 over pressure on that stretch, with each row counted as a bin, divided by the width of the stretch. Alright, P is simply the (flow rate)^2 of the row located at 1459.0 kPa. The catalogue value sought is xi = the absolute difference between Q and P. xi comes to 681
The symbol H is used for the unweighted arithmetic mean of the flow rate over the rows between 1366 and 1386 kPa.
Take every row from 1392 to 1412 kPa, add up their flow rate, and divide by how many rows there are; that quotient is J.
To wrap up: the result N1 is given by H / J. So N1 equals 1.08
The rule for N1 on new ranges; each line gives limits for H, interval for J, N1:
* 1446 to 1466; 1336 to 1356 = 0.96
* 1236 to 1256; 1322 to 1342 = 1.06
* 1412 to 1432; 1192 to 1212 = 0.98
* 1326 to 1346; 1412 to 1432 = 1.03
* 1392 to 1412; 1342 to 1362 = 0.93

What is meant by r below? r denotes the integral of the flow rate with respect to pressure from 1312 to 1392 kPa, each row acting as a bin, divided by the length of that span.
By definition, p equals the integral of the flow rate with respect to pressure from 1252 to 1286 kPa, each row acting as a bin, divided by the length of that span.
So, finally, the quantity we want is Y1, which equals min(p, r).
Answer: 96.3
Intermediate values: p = 101.0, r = 96.3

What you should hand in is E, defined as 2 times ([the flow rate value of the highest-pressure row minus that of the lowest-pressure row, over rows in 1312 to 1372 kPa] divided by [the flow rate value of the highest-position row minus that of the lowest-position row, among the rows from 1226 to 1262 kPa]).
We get 0.5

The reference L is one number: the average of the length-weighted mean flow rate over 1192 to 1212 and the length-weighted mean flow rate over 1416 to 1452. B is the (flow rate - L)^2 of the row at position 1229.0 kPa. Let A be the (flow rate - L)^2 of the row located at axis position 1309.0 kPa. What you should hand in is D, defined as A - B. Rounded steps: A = 3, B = 13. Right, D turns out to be -9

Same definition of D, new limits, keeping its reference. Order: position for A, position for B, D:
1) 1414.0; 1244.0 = 70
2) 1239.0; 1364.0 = 92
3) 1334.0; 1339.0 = 142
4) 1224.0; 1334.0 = -131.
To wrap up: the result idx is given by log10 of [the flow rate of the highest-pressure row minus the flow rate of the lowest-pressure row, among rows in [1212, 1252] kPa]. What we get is 0.54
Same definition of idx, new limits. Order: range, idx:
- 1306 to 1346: 0.28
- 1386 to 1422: 0.53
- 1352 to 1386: 1.13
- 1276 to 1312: 0.49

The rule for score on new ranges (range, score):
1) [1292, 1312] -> 0.046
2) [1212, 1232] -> 0.010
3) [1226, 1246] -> 0.022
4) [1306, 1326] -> 0.019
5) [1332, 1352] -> 0.045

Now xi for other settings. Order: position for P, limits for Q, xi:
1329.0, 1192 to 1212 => 796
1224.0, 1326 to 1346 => 124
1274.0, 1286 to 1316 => 173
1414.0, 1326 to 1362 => 1392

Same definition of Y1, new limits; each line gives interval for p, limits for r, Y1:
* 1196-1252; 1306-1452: 94.7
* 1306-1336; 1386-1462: 92.6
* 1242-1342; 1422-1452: 92.9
